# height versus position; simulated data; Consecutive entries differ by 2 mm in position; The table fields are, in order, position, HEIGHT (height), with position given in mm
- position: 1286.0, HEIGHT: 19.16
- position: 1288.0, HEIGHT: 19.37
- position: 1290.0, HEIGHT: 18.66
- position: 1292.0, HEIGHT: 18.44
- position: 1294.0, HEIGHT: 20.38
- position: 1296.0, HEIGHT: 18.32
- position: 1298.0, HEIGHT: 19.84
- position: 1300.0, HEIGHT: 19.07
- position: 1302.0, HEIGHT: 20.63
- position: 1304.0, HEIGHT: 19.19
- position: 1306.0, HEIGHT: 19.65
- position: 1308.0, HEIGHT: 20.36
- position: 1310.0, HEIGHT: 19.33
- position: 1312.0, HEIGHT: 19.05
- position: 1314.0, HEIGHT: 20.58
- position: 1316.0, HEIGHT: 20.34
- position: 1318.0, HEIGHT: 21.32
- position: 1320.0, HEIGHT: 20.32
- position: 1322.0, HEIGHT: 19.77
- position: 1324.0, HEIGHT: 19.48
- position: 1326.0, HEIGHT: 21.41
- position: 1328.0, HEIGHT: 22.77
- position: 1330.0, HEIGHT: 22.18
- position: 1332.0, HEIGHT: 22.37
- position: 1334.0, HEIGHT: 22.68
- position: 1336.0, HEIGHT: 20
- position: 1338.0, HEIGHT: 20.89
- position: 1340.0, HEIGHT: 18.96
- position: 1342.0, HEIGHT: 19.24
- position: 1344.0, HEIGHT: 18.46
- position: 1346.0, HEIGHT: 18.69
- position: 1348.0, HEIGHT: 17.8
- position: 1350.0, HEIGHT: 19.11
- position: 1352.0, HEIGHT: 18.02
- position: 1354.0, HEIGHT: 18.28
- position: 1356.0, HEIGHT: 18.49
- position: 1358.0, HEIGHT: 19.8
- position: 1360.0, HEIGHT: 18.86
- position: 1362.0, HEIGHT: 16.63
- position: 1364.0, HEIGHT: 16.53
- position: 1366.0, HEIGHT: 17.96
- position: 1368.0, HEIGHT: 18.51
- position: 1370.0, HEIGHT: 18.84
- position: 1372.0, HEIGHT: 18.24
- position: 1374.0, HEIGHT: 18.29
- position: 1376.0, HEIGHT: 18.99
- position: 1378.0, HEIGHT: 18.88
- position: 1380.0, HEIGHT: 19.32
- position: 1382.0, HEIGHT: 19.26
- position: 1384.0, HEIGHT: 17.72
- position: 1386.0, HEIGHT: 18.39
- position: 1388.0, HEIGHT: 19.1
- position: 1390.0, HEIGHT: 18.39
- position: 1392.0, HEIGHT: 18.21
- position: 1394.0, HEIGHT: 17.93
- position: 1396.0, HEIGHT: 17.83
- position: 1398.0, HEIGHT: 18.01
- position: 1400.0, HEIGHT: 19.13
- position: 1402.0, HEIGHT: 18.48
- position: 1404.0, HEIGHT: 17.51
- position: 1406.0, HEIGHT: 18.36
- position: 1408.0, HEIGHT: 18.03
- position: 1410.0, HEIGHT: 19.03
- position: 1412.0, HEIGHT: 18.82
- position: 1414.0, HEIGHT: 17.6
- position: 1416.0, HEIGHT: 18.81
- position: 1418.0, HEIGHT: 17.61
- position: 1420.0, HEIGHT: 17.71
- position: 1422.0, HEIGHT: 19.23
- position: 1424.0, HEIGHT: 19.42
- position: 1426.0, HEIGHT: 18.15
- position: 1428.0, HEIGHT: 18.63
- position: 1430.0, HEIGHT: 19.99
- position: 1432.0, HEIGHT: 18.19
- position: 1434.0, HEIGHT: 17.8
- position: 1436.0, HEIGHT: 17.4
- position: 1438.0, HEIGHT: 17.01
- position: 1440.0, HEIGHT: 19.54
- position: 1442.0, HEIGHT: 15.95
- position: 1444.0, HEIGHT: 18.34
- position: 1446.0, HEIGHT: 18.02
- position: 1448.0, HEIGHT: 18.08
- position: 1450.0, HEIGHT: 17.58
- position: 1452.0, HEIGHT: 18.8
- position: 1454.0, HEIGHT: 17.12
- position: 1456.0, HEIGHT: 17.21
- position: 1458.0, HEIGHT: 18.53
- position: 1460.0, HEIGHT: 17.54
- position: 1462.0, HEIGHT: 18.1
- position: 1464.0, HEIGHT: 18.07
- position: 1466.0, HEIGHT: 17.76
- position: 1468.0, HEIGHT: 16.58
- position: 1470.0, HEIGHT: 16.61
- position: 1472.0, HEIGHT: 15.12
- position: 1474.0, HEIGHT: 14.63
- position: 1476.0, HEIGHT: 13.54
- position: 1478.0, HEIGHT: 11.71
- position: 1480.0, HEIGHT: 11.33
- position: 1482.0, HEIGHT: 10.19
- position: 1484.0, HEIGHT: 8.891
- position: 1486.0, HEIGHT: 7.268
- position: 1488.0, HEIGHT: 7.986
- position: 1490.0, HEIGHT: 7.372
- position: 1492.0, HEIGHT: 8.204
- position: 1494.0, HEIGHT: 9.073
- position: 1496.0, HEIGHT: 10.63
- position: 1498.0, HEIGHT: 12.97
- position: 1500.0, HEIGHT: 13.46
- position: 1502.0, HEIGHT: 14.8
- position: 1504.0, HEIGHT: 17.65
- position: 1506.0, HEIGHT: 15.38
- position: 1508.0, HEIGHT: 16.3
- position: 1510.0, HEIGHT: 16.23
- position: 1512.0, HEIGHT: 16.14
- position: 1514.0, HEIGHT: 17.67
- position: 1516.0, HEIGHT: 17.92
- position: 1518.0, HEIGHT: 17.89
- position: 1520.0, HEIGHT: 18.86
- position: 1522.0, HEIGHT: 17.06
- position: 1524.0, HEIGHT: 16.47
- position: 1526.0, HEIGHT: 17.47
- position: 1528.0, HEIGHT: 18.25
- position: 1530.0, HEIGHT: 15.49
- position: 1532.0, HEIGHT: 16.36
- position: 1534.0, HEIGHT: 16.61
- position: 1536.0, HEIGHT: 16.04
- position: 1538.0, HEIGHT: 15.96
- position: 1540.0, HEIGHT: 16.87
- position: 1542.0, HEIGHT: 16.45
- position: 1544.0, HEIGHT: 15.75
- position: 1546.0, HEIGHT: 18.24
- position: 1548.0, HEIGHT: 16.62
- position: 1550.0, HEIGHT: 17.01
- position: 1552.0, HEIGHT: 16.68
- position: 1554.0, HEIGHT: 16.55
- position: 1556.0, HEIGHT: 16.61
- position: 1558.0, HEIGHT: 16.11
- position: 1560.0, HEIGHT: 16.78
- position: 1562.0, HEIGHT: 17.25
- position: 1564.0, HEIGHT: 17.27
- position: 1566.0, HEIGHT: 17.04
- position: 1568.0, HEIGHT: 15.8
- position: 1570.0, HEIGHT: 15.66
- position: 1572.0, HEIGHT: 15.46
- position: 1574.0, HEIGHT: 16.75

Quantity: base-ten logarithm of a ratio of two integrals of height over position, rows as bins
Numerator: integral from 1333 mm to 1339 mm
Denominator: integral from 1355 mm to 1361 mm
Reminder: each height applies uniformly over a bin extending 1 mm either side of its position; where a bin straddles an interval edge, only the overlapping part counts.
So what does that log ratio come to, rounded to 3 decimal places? 0.046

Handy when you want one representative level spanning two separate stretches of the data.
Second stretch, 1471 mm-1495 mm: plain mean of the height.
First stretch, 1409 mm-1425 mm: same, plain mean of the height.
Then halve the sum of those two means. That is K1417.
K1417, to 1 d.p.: 14.5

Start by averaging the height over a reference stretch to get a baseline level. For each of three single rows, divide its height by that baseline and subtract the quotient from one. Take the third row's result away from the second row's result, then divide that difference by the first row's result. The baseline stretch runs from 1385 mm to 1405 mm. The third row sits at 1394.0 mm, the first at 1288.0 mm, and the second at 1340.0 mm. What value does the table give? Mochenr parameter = 1.0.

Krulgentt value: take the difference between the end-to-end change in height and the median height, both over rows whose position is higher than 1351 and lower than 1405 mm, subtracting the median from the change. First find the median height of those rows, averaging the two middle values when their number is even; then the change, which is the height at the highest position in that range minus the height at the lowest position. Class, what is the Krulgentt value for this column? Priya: -19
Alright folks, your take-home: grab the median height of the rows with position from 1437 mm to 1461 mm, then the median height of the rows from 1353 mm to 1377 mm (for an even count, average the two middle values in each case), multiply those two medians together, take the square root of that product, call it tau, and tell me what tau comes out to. 18.1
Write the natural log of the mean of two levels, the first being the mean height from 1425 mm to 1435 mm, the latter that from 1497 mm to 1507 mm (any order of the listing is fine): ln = 2.82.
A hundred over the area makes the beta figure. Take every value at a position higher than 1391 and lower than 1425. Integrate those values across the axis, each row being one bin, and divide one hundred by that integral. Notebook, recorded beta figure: 0.160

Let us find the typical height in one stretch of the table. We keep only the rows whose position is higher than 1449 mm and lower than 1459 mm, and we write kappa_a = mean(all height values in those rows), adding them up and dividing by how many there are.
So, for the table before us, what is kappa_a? 17.8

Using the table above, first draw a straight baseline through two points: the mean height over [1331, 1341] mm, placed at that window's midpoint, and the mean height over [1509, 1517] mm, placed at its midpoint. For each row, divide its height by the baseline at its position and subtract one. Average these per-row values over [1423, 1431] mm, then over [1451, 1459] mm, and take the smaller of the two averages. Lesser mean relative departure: -0.02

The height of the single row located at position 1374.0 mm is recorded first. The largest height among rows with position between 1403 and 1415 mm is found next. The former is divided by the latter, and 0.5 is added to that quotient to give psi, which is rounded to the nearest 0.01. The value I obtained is 1.46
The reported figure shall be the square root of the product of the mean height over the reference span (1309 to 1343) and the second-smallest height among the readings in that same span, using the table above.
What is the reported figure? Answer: 19.8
